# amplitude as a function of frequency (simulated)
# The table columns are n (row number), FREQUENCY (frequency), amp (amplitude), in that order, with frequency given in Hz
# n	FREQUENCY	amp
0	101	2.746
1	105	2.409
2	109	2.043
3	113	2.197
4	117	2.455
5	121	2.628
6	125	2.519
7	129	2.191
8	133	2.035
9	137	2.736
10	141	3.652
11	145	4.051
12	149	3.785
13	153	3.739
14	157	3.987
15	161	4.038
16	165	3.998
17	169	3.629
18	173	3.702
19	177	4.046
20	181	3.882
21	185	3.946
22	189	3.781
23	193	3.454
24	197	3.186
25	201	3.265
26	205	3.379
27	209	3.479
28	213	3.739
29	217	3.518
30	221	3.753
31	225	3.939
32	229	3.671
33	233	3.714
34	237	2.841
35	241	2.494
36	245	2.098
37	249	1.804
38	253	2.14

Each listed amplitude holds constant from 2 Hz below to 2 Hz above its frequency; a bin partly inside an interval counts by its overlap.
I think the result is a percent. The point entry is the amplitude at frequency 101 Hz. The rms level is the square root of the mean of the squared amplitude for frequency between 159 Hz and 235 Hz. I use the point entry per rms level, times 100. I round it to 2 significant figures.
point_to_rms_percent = 74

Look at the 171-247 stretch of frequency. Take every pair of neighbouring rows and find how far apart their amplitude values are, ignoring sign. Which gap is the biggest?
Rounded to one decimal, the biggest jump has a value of 0.9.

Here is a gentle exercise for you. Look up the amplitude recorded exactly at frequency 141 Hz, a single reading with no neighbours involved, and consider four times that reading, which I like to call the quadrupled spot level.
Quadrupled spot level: 14.6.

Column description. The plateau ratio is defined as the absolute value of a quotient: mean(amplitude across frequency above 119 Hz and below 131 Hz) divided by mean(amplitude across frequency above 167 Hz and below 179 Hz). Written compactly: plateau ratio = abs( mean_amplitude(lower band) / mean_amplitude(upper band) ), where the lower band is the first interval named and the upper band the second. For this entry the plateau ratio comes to 0.64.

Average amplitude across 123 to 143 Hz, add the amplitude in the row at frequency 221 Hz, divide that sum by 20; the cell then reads 0.319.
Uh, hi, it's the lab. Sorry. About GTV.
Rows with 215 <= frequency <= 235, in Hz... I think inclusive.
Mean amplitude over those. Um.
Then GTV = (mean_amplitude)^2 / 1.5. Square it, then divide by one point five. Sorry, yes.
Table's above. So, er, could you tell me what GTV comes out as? 9.2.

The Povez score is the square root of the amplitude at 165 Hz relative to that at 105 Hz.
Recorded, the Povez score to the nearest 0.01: 1.29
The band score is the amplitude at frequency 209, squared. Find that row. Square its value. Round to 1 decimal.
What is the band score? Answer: 12.1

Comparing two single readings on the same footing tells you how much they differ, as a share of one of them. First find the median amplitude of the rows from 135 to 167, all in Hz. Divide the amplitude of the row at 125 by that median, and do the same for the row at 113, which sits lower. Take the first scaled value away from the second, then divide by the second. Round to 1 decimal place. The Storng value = -0.1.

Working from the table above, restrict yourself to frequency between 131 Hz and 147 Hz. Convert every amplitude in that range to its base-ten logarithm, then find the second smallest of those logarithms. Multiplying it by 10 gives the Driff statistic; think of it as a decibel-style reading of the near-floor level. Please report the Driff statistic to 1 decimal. 4.4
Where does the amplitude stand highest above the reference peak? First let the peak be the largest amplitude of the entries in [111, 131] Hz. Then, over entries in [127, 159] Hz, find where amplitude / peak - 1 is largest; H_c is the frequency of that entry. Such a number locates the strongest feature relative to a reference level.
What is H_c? 145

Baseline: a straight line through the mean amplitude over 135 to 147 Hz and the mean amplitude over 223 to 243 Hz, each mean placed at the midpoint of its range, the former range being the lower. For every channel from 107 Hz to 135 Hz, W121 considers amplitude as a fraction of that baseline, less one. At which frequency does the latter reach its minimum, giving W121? 109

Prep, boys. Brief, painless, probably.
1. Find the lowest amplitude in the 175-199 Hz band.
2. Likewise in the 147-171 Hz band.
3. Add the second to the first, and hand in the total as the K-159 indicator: 6.8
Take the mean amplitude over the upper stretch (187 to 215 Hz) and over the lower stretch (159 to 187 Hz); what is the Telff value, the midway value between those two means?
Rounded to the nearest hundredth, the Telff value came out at 3.68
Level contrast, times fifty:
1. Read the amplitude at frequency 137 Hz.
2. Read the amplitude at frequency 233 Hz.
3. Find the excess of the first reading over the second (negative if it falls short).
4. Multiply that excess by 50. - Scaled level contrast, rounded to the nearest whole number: -49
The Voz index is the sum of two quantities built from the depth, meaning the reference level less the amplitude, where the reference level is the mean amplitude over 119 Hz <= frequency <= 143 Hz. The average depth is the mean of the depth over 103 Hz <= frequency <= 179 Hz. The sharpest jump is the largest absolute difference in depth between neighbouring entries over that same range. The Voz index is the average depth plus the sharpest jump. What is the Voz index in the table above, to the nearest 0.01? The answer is 0.39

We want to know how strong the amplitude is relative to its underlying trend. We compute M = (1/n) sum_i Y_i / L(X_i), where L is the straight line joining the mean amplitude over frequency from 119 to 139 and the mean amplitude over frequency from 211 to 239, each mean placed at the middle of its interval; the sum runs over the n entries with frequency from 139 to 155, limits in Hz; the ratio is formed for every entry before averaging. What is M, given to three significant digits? 1.44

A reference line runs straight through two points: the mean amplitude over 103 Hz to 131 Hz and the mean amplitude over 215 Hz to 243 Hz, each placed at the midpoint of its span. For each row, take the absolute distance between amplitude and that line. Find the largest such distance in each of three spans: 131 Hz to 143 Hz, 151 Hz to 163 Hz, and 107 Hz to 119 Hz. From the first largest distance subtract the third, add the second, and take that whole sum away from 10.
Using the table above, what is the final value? 7.9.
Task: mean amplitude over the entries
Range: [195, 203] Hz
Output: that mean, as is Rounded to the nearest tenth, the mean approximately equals 3.2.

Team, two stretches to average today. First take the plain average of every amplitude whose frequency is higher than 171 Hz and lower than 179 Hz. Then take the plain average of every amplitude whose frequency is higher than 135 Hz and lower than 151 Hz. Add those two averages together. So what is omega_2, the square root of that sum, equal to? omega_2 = 2.73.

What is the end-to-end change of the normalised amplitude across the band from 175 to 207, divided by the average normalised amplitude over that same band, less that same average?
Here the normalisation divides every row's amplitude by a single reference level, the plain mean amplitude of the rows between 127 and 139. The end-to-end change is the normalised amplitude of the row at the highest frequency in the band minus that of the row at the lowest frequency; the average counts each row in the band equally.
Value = -1.7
